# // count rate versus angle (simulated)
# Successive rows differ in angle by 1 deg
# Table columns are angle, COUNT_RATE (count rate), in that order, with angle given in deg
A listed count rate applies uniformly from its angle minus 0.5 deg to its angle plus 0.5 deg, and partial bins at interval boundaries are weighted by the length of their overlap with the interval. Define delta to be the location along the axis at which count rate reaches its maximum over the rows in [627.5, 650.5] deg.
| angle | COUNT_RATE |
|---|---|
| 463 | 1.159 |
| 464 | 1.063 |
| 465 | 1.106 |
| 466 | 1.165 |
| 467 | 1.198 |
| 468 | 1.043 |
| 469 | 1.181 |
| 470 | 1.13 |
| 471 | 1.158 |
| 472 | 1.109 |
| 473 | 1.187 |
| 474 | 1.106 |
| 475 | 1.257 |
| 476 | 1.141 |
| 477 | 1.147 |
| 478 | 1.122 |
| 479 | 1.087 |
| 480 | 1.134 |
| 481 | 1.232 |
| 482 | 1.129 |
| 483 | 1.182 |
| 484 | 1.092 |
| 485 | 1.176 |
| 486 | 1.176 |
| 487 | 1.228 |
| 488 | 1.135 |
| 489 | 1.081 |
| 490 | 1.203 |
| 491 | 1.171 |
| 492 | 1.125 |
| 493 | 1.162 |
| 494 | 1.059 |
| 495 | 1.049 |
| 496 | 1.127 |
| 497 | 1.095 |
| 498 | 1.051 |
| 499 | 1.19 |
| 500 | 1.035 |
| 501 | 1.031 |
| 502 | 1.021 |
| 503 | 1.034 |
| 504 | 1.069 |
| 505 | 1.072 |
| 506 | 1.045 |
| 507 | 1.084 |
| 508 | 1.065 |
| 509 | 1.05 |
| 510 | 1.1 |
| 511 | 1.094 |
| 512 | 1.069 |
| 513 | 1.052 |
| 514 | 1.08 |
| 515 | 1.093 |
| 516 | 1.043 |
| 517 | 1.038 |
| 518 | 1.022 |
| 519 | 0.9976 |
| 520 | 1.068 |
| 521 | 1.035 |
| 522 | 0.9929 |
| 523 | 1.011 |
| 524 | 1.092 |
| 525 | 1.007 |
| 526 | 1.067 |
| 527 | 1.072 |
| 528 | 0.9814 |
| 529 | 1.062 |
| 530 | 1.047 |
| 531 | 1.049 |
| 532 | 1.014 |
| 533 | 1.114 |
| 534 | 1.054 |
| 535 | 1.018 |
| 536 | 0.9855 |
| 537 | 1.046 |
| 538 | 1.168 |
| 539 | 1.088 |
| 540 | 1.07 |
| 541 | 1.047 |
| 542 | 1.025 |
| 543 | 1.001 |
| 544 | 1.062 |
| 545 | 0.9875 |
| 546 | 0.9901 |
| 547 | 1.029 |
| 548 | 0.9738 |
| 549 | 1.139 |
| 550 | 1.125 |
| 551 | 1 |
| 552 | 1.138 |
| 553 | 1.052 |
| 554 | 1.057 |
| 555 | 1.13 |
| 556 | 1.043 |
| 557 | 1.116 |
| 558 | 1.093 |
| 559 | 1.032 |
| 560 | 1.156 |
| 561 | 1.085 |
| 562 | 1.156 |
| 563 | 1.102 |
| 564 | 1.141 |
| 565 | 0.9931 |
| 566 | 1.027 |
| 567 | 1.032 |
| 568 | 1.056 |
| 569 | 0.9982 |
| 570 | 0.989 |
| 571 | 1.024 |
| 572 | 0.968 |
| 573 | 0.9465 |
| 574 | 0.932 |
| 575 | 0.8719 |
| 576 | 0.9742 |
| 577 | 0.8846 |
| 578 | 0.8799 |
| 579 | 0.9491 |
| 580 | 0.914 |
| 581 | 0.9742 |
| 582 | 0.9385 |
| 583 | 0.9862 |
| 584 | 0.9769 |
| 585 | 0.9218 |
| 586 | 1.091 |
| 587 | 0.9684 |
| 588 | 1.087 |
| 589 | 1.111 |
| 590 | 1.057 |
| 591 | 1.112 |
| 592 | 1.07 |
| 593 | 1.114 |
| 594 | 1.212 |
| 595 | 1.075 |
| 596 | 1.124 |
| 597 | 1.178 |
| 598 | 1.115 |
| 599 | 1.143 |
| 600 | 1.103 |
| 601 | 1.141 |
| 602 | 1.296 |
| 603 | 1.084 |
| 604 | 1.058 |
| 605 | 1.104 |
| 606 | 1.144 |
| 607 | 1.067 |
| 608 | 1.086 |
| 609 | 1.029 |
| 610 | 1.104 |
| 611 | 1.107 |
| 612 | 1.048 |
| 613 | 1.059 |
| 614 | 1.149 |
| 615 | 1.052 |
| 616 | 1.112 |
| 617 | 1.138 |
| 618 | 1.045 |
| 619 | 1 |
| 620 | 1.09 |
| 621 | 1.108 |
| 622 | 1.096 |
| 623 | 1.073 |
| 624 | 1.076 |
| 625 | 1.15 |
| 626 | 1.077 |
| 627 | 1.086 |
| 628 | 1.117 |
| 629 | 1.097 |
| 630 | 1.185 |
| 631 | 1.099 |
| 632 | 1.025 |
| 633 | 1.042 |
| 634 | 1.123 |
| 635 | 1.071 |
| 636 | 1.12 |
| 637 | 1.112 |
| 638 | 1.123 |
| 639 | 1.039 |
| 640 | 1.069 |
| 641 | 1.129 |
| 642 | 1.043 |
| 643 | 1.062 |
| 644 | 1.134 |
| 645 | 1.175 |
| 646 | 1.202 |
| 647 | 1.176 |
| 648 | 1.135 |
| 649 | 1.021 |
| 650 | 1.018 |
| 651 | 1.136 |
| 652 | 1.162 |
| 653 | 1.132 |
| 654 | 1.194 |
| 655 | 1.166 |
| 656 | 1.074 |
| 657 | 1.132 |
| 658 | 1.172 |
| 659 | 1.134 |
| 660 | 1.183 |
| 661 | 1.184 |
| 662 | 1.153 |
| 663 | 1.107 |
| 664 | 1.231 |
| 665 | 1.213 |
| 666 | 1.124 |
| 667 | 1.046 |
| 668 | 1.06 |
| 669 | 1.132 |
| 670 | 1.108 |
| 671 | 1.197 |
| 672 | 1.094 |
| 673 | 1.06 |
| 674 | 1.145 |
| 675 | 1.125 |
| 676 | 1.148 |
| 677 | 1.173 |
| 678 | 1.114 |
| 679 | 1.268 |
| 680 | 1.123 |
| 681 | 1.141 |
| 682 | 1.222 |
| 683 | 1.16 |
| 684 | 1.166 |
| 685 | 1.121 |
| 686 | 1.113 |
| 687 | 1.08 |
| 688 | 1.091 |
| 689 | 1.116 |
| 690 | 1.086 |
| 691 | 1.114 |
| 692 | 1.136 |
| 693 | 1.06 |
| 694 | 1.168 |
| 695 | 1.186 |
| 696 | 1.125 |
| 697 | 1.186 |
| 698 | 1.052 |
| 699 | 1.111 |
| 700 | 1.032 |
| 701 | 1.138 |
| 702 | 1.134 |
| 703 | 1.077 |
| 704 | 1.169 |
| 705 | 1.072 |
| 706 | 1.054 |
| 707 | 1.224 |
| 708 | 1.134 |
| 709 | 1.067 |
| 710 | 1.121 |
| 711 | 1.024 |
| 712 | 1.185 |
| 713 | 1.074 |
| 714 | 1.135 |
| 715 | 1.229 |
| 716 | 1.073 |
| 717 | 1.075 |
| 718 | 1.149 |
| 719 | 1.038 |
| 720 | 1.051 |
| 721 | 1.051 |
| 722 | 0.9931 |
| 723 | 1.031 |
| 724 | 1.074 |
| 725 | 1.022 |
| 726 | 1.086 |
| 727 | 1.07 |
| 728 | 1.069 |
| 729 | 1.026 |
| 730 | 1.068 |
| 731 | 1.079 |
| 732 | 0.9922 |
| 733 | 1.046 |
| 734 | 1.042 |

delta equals 646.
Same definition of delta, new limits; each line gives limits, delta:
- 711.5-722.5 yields 715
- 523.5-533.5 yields 533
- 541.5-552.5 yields 549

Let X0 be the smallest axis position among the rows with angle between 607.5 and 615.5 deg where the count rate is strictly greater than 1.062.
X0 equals 608 deg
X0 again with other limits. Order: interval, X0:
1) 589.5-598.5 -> 591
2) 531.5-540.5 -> 533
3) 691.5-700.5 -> 692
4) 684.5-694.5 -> 685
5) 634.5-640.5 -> 635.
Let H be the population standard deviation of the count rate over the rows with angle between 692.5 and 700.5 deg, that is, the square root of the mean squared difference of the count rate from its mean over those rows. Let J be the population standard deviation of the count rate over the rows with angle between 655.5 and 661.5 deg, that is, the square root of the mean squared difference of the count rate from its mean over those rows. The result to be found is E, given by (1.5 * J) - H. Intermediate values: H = 0.06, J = 0.039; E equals 0.00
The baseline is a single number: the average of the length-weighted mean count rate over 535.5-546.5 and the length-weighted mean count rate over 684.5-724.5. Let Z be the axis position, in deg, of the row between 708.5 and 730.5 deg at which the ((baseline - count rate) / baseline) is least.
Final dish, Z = 715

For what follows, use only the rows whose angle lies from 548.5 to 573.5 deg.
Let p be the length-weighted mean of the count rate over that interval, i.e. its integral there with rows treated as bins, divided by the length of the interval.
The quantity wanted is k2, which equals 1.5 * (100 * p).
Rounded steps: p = 1.06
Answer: 160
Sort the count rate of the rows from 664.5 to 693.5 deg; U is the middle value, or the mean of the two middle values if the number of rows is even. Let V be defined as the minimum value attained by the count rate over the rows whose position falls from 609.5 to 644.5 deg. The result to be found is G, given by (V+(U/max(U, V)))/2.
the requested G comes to 1.000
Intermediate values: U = 1.12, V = 1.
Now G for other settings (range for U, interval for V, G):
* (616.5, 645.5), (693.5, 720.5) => 1.012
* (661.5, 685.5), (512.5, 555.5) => 0.987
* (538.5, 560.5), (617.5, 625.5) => 1.000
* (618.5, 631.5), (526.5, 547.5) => 0.991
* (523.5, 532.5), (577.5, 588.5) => 0.940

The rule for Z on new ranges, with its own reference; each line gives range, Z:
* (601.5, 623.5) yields 602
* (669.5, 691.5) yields 679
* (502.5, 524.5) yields 510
